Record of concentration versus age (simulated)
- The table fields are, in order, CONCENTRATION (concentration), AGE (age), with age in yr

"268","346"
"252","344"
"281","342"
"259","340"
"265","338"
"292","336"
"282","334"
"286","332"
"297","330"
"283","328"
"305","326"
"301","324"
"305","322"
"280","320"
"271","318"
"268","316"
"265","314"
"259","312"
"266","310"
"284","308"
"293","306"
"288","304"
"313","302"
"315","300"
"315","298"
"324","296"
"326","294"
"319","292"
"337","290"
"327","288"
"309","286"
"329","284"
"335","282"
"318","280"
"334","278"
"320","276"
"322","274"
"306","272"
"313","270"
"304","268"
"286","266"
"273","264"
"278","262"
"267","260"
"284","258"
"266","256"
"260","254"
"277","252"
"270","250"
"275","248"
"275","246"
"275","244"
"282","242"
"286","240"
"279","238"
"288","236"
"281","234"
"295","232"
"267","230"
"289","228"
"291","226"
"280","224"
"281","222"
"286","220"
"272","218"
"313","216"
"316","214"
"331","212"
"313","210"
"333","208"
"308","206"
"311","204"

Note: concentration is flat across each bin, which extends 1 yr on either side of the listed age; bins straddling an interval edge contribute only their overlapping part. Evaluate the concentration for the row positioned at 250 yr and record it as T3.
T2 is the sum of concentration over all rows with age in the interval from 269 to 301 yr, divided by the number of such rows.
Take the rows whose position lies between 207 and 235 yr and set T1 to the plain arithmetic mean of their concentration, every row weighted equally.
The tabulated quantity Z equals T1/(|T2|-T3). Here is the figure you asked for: 6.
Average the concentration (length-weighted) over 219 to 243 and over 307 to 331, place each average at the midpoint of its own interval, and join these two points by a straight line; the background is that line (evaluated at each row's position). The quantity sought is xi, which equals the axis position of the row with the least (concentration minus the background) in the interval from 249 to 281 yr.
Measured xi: 254 yr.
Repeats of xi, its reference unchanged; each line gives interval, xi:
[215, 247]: 230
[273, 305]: 304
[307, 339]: 312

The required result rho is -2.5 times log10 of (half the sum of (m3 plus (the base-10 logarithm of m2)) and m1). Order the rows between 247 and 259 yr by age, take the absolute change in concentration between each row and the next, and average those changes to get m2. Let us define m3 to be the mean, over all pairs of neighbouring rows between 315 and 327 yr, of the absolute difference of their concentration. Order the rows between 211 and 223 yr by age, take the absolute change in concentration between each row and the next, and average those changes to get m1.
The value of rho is -2.8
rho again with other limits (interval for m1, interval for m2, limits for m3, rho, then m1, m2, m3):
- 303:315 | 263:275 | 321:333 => -2.6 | 9.0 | 12.6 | 11.0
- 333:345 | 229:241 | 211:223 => -3.1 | 18.8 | 13.0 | 15.6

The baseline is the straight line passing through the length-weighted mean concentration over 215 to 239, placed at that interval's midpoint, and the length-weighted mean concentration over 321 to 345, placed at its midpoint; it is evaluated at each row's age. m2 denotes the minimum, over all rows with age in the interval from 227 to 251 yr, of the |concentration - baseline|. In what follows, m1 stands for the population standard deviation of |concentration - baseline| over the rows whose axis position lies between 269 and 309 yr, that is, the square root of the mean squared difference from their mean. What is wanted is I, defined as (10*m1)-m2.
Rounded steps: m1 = 14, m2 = 0.98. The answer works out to 142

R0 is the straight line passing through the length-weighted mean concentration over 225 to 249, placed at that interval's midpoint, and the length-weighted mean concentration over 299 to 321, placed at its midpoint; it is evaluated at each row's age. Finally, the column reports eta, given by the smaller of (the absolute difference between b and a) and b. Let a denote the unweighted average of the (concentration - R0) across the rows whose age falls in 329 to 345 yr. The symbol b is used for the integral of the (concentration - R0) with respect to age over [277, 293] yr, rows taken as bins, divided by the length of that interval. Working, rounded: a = -5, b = 44.0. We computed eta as 44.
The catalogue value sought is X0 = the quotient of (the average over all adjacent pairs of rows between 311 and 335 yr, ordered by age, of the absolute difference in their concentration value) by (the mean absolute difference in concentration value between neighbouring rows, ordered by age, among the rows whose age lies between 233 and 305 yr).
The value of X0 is 1.0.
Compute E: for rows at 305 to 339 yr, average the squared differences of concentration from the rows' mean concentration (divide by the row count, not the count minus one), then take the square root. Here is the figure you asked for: 14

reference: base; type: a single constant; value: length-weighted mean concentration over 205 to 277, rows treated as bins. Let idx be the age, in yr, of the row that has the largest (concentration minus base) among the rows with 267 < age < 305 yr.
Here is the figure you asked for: 290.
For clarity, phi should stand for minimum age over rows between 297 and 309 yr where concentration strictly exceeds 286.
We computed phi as 298 yr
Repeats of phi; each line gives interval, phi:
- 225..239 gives 226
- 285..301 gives 286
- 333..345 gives 336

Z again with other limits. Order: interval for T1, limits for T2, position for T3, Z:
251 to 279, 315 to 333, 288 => -8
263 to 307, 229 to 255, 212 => -6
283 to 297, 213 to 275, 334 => 106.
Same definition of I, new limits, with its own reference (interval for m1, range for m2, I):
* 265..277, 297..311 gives 120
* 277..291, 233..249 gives 93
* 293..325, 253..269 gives 119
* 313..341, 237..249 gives 77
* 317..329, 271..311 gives 77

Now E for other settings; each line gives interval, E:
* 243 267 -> 7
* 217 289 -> 21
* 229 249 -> 8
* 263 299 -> 16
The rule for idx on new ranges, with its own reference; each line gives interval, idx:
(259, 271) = 270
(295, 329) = 296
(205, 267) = 208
